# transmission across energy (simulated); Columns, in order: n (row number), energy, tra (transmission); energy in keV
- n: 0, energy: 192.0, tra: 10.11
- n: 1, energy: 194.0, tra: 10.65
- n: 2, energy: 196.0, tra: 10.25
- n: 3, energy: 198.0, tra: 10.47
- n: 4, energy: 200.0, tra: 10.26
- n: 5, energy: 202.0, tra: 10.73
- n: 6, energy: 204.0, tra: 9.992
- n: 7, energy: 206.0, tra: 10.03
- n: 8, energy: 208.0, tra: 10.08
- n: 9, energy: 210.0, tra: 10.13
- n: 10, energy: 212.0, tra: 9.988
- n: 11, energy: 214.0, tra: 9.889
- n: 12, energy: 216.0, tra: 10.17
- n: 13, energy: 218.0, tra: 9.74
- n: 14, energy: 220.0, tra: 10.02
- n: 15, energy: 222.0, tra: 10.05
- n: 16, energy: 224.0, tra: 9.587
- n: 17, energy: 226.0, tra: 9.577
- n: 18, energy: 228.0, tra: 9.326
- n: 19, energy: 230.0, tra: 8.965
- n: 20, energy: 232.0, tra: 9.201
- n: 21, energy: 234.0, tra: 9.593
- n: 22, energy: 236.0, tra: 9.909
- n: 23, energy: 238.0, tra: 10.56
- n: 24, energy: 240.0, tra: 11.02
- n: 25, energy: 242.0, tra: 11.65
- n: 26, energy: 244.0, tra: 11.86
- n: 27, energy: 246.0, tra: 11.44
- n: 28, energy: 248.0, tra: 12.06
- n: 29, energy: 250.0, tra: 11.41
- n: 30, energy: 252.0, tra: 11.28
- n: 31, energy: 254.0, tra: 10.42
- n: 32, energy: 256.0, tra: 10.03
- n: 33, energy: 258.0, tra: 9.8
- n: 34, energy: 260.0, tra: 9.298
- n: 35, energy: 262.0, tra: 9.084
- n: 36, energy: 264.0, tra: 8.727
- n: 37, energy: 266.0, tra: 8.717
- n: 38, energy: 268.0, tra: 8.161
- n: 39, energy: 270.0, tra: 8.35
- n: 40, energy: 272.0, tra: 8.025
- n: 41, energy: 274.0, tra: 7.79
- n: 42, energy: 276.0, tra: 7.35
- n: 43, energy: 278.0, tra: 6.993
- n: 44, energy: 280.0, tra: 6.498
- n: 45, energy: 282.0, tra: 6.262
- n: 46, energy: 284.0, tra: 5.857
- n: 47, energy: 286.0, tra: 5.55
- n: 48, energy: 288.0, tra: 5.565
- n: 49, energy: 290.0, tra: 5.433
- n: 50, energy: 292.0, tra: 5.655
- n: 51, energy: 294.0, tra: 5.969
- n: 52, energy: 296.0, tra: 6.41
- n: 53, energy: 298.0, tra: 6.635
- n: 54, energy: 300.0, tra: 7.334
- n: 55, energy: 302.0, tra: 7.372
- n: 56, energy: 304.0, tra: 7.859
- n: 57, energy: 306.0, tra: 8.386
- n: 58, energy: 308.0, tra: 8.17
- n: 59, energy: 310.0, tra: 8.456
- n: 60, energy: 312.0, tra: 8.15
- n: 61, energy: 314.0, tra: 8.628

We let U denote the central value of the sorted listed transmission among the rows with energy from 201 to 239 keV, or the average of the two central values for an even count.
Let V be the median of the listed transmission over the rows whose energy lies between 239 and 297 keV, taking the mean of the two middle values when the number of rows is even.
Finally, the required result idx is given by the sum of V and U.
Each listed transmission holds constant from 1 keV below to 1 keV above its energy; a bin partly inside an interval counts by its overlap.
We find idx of 18.3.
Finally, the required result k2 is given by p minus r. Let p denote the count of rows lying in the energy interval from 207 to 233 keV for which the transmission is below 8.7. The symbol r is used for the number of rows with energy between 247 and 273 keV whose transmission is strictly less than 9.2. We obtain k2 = -6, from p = 0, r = 6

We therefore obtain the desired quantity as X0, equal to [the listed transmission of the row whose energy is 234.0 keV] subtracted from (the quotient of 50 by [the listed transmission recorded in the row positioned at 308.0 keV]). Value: -3.5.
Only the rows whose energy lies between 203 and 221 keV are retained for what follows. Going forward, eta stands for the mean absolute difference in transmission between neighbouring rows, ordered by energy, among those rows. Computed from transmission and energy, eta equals 0.171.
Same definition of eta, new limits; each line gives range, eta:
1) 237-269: 0.416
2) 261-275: 0.279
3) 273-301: 0.330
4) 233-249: 0.472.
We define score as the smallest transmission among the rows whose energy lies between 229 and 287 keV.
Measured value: 5.55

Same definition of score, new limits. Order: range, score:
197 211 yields 9.992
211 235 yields 8.965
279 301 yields 5.433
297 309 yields 6.635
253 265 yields 8.727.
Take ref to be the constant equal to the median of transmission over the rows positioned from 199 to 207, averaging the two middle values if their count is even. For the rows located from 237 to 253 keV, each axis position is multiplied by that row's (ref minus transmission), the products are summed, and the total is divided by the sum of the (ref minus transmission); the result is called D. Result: 245.8 keV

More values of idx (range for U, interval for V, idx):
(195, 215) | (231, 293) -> 19.2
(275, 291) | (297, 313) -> 14.1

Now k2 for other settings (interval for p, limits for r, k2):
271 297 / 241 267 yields 10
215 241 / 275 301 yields -13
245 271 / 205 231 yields 1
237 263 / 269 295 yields -13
